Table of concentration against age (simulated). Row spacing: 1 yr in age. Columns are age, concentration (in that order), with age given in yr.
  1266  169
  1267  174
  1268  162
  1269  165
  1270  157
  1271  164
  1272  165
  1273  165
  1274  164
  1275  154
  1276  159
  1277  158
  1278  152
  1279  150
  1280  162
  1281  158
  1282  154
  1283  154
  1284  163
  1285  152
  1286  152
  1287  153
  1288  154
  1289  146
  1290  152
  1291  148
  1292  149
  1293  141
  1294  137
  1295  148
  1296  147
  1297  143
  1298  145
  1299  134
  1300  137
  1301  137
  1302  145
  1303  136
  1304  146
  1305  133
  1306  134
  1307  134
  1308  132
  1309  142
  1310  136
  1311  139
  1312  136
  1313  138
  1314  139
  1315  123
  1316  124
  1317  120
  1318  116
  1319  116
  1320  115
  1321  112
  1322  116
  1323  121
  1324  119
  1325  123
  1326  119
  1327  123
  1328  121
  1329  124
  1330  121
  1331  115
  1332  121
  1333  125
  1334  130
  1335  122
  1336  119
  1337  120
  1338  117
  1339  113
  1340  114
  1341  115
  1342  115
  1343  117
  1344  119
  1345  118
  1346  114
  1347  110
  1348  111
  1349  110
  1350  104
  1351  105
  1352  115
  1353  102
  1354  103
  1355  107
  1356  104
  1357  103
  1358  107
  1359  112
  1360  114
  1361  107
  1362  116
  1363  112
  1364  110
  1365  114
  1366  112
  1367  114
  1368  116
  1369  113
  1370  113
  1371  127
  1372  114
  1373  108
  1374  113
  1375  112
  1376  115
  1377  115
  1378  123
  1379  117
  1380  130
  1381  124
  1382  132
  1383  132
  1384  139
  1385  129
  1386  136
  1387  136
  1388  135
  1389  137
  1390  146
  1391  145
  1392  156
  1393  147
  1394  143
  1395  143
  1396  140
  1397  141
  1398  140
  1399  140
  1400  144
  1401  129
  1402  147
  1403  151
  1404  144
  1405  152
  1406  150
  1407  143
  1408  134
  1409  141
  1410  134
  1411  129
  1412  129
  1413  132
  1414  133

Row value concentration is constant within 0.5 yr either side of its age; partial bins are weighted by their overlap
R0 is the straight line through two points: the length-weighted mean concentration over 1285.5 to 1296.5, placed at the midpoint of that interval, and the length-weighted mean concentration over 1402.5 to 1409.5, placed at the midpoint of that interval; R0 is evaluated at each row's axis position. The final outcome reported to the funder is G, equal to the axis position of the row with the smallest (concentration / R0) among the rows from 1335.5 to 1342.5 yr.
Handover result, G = 1339 yr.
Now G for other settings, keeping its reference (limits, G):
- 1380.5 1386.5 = 1381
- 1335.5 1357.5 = 1353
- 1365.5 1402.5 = 1373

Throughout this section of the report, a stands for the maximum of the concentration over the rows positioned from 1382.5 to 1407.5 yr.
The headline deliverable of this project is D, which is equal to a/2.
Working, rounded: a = 156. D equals 78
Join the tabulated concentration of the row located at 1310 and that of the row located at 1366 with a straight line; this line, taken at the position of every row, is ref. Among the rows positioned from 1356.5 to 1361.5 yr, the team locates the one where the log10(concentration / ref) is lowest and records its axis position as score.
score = 1357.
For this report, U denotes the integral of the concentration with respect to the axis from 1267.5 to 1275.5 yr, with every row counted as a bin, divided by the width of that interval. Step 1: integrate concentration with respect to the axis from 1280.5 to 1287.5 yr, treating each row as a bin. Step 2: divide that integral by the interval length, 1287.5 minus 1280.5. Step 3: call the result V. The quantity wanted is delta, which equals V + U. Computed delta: 317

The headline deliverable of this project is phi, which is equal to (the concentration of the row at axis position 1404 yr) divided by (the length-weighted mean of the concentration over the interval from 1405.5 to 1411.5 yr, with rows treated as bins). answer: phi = 1.04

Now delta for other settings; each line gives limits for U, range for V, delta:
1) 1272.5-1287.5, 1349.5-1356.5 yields 262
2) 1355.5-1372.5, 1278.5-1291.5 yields 266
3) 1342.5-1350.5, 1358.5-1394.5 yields 237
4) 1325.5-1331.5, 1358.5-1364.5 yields 232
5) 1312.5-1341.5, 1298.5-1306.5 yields 258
